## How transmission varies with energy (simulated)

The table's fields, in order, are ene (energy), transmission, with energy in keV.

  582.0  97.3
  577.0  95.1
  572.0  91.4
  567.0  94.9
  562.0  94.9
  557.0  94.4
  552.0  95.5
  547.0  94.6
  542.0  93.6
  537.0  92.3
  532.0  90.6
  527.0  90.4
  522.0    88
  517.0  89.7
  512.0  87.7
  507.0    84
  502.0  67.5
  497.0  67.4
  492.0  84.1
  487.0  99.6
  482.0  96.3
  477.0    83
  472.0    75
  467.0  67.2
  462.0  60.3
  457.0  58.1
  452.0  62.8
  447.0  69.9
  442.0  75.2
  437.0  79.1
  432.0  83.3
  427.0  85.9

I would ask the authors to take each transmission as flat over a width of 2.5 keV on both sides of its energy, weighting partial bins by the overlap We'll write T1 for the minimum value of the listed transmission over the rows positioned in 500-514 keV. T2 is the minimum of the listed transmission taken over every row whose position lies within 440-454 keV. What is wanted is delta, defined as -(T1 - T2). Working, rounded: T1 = 67.5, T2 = 62.8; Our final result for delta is -5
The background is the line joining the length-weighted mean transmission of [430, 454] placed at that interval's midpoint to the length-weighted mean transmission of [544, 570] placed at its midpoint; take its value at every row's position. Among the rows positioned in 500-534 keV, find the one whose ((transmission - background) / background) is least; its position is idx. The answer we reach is 502.0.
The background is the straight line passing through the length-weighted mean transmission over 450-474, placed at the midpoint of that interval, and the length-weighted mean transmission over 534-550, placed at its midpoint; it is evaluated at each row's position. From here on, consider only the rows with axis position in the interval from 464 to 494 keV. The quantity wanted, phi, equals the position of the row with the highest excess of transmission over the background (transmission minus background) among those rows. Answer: 487.0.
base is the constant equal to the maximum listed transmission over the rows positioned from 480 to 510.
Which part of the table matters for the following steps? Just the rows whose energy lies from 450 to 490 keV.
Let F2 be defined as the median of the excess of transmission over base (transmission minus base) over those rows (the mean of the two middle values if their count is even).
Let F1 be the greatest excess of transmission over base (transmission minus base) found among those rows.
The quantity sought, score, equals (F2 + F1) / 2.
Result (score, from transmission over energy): -14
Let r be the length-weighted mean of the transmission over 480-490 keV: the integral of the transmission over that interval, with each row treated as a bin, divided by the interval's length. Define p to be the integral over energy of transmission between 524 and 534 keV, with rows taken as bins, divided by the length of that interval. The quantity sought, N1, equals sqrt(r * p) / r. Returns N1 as 0.96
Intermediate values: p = 90.4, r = 97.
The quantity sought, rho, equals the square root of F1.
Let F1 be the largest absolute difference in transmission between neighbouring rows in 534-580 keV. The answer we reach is 1.9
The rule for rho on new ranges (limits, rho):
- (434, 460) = 2.7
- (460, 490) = 3.6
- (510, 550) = 1.5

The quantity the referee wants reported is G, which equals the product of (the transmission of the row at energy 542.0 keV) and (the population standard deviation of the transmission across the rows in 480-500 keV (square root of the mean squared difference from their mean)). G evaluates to 1182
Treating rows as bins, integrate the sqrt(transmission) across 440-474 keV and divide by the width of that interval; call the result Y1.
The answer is 8.2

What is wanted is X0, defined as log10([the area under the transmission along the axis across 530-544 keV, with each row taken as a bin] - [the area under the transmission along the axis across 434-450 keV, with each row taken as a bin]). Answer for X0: 2.0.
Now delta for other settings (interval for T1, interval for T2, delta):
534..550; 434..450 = -22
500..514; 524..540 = 23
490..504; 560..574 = 24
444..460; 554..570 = 36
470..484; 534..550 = 17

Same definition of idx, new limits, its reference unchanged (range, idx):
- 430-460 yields 457.0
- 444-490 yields 457.0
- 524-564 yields 562.0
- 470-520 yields 502.0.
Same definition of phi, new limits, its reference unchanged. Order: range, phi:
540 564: 542.0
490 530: 492.0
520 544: 527.0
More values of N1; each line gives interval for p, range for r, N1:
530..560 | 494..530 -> 1.07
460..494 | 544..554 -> 0.92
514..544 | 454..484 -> 1.12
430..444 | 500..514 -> 1.00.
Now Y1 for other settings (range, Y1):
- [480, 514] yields 9.1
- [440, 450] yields 8.5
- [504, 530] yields 9.4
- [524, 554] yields 9.6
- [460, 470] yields 8.0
